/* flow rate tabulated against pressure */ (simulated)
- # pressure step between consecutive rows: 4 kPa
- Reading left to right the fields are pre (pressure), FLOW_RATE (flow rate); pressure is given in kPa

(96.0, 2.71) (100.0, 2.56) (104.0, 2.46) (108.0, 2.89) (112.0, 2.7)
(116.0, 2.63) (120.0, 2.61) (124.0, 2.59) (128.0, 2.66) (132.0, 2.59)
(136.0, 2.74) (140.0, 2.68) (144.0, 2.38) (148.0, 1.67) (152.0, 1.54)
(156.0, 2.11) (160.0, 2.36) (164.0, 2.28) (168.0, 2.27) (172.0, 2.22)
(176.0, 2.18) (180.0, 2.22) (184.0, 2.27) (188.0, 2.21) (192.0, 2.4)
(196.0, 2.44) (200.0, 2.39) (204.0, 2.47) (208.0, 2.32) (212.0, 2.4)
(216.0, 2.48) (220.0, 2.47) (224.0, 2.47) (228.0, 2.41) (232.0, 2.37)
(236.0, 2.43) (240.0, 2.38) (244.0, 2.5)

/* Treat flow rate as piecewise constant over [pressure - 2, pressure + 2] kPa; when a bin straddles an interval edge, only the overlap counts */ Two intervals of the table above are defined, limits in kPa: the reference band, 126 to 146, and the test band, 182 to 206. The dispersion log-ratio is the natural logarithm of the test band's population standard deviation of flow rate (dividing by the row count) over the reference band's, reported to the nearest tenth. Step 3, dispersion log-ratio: -0.3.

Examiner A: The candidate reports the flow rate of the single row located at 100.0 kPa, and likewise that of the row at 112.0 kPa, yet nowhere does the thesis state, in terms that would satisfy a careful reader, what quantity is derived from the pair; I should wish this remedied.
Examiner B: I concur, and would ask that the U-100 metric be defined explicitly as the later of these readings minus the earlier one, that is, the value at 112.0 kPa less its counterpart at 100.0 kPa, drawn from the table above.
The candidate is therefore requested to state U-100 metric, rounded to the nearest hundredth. 0.14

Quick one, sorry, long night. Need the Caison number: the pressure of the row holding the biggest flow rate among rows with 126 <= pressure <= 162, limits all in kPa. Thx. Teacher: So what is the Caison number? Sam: 136.0 kPa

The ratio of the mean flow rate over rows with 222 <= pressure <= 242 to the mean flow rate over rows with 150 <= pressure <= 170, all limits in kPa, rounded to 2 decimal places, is 1.14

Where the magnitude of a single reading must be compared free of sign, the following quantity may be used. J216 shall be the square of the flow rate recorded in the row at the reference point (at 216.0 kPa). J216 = 6.15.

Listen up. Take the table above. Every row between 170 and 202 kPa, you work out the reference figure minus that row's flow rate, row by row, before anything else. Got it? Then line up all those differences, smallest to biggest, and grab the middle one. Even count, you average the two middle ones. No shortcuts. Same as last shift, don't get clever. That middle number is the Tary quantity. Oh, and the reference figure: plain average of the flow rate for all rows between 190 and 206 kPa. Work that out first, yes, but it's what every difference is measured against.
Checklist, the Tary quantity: 0.18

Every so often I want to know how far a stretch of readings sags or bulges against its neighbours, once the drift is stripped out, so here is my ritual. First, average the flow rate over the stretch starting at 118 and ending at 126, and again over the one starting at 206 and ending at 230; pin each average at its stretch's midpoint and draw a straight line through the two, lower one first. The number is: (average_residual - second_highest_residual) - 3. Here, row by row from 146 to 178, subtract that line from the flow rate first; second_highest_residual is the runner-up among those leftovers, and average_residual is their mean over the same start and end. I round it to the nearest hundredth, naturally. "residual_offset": -3.20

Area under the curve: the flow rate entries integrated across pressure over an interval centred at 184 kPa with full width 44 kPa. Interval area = 101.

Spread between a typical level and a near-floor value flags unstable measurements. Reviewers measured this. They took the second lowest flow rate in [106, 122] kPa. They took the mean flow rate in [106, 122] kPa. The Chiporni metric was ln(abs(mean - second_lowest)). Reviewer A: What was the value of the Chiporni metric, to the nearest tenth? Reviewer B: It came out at -2.6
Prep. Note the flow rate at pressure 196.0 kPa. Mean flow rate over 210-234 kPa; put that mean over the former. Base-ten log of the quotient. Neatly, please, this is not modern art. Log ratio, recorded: 0.00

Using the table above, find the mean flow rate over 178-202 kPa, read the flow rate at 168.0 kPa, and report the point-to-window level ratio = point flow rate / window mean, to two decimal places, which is 0.98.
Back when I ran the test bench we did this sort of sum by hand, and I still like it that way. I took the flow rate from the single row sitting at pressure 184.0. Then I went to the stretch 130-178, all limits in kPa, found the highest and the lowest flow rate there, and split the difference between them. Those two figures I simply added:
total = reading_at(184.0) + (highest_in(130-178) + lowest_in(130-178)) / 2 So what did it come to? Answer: 4.41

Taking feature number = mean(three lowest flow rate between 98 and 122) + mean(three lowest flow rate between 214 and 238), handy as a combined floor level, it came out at 4.95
